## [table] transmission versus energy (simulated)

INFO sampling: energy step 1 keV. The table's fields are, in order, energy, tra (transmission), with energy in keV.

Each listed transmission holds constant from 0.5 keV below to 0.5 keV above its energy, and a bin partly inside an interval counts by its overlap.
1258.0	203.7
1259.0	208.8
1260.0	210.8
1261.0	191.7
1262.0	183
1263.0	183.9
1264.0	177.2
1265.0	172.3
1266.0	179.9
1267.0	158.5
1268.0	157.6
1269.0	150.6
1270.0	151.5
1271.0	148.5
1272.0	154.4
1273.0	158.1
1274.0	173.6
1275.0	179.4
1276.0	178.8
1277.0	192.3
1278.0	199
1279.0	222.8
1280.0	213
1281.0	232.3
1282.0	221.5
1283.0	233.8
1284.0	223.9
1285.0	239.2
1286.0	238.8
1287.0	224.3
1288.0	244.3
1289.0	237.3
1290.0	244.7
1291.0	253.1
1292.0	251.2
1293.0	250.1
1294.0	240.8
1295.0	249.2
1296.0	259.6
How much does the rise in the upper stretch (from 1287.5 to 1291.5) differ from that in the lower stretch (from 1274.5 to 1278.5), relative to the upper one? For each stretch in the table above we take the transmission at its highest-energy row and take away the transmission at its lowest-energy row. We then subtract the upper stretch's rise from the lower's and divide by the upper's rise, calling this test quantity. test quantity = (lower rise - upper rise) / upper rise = 1.2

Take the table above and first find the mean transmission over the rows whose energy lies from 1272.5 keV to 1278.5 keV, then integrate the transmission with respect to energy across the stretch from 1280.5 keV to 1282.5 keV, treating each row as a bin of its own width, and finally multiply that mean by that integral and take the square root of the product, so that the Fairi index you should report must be 286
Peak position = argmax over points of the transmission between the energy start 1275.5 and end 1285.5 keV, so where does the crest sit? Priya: 1285.0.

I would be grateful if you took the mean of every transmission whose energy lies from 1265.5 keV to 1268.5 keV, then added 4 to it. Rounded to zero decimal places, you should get 169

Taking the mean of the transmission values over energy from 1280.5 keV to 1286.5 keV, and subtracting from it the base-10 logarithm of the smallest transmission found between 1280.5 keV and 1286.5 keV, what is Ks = 229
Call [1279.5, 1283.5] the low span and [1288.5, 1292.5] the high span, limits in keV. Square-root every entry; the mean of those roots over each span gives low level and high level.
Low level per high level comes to 0.96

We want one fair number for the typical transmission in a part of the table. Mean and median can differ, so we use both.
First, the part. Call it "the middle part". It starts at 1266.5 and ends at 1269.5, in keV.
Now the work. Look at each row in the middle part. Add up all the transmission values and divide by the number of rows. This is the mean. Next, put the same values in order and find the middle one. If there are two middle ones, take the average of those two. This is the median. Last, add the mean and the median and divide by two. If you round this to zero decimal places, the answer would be 157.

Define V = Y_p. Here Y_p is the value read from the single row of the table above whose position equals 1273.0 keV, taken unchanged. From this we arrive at 158.1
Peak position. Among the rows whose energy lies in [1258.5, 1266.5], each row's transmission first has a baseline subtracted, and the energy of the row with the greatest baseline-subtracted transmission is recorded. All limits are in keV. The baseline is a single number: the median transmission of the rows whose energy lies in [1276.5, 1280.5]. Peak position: 1260.0 keV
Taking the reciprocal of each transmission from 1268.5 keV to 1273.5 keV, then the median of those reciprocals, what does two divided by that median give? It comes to 303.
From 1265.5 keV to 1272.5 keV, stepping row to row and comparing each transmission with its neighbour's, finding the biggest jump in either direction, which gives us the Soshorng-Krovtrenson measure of 21.4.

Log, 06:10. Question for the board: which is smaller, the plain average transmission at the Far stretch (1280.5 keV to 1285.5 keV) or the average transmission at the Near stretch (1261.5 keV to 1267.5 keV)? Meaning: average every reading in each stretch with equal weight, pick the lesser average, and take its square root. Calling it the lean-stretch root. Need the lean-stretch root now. 13.3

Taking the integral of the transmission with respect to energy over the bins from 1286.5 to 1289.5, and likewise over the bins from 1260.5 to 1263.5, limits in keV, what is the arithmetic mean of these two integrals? 632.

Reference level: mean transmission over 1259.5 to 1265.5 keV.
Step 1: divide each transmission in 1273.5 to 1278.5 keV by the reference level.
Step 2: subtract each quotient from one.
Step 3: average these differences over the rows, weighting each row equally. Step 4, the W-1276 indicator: 0.0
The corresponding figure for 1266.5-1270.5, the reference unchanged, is 0.2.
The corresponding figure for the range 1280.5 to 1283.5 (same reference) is -0.2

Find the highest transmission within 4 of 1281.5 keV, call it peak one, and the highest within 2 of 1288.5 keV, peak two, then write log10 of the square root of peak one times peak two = 2.38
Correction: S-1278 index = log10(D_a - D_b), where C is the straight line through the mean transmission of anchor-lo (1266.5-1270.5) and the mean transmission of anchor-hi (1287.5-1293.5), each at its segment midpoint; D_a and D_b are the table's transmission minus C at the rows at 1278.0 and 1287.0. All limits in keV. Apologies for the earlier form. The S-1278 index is 1.1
